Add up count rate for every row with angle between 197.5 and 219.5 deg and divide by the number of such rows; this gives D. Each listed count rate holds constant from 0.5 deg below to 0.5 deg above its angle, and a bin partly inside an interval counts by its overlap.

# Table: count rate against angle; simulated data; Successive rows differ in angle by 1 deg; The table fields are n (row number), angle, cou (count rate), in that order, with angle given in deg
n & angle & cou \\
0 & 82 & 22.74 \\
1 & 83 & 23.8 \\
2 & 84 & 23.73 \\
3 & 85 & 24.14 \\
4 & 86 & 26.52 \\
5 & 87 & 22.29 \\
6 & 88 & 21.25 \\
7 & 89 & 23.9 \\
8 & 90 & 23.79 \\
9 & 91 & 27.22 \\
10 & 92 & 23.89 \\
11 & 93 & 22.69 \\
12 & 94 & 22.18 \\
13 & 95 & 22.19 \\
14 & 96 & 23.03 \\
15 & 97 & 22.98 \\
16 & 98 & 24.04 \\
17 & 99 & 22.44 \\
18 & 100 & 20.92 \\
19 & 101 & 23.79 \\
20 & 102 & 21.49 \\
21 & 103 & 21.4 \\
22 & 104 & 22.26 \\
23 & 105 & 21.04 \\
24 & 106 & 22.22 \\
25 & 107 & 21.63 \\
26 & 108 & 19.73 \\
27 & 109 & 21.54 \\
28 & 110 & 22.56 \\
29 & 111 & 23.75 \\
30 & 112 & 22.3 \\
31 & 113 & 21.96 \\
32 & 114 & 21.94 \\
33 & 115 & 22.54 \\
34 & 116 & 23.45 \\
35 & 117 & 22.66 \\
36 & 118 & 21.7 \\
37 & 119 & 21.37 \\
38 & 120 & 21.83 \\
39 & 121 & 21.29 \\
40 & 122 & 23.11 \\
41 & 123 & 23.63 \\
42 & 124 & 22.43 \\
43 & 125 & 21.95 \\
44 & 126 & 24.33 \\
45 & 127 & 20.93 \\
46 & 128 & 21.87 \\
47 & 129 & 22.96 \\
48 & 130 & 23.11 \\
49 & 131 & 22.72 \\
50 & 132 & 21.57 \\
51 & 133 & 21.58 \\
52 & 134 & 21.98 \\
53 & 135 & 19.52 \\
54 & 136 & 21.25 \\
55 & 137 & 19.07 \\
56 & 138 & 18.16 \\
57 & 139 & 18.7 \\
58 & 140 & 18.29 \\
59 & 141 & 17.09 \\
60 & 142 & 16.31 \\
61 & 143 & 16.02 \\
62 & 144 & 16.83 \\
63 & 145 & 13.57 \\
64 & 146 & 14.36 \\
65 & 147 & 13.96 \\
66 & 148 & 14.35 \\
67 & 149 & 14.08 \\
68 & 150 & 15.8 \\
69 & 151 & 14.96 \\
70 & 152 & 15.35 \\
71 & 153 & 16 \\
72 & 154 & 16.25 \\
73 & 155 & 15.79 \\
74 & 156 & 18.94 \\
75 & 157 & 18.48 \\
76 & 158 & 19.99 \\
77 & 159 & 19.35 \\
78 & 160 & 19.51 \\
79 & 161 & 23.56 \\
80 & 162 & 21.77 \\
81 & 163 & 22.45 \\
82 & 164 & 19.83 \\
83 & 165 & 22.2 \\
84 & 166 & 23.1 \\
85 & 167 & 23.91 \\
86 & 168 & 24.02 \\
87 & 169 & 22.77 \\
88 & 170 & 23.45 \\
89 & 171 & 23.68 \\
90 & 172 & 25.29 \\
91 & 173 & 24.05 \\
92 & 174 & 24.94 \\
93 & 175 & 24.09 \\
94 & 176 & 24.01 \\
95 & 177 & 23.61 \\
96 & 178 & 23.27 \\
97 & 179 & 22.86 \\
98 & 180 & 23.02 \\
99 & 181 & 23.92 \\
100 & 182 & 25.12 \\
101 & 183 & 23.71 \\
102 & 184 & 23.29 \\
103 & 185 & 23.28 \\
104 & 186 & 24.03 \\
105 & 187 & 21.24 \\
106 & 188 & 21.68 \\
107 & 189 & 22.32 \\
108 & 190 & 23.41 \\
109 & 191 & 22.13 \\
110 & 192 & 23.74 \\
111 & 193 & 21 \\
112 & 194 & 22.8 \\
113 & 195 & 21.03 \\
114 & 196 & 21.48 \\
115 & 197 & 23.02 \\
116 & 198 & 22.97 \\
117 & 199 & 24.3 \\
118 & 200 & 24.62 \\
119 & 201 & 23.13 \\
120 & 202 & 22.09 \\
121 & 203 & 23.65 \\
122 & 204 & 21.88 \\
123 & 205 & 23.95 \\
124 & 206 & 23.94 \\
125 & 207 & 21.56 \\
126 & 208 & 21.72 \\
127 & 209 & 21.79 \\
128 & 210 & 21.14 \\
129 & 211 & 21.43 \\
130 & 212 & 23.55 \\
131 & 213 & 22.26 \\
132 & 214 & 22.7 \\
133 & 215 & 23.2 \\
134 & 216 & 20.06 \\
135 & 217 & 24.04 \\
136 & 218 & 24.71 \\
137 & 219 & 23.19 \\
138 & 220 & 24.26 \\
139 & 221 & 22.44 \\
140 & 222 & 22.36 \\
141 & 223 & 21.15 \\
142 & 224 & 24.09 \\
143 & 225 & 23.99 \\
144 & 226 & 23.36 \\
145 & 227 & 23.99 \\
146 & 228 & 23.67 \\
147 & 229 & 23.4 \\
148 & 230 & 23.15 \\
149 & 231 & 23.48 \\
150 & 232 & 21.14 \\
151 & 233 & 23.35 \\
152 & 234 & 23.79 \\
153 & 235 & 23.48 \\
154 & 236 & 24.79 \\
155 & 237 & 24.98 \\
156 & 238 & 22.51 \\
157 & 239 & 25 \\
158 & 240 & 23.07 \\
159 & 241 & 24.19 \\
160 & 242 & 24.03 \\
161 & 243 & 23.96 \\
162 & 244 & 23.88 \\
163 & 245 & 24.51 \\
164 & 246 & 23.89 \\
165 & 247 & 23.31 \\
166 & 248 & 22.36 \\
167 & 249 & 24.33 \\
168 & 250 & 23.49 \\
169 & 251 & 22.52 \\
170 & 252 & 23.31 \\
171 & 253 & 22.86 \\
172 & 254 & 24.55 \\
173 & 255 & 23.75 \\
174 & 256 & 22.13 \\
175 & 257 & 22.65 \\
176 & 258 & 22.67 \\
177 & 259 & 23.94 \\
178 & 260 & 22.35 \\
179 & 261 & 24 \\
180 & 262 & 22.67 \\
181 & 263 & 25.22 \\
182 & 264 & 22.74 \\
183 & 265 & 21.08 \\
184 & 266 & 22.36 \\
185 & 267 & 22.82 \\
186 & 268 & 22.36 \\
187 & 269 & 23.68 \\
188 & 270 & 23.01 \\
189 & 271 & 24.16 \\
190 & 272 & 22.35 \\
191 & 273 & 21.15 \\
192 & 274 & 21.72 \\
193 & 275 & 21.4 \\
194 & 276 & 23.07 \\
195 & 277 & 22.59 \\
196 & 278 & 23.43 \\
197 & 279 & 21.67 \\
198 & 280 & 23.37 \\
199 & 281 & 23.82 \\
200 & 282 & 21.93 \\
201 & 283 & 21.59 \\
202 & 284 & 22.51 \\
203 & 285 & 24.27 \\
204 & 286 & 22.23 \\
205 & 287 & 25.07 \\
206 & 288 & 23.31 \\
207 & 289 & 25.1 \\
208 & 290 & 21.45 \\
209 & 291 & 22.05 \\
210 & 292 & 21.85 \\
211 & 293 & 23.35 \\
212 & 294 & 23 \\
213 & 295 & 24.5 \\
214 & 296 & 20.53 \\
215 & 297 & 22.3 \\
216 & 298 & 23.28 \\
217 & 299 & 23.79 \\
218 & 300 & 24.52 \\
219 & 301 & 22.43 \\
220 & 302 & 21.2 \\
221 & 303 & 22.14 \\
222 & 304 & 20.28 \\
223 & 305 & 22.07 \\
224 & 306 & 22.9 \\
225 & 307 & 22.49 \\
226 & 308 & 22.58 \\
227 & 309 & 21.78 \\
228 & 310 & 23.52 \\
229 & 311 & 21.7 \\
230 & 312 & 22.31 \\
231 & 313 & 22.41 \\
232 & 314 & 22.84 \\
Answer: 22.8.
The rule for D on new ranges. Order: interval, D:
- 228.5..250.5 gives 23.6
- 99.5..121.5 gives 22.0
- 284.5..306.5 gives 22.8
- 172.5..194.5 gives 23.3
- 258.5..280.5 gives 22.8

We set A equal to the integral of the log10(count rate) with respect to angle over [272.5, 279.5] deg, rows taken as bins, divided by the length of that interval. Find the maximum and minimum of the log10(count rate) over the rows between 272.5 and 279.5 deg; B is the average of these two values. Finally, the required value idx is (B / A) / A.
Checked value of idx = 0.745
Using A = 1.345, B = 1.35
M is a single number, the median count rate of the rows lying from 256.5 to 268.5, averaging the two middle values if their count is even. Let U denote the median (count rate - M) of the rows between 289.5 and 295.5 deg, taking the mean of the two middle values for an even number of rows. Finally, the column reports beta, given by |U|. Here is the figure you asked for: 0.1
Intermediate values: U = -0.1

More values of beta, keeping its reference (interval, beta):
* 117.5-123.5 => 0.9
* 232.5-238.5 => 1.0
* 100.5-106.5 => 0.8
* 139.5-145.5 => 6.1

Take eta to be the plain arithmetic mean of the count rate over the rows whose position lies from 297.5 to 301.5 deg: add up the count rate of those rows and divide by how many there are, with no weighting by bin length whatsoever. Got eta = 23.5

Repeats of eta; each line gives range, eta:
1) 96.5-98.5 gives 23.5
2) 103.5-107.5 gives 21.8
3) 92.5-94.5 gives 22.4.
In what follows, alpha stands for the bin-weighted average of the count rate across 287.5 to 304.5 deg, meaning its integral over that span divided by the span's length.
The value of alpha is 22.7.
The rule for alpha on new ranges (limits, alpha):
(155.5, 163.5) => 20.5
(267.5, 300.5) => 22.9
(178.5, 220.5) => 22.8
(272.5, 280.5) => 22.3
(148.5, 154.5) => 15.4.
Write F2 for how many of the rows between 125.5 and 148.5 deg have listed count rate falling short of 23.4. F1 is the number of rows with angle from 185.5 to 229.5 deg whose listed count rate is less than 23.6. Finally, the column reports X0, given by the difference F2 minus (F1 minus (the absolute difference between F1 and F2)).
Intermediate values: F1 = 30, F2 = 22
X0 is 0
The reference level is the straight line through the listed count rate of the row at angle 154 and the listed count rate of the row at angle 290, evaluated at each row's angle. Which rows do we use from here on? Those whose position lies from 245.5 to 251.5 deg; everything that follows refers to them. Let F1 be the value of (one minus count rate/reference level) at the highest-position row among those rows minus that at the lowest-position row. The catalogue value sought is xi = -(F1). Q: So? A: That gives -0.08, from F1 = 0.08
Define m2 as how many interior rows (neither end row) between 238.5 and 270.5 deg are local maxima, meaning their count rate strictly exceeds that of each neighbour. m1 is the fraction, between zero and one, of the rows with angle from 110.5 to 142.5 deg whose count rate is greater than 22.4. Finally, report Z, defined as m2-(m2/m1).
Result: -19.1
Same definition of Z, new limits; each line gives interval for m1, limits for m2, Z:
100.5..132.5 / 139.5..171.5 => -14.6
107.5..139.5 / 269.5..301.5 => -20.0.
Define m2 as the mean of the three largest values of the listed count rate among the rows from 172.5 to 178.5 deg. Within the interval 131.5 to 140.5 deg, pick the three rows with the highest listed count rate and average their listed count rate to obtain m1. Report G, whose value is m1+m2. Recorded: 46.1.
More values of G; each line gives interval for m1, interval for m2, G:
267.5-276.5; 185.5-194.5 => 47.4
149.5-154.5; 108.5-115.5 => 39.0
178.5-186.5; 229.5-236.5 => 48.4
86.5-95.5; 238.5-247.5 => 49.6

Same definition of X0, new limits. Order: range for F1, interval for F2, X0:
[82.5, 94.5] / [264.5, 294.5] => 38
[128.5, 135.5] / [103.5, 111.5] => 0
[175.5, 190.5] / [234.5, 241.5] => 0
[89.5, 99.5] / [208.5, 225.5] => 10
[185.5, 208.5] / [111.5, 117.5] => 0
